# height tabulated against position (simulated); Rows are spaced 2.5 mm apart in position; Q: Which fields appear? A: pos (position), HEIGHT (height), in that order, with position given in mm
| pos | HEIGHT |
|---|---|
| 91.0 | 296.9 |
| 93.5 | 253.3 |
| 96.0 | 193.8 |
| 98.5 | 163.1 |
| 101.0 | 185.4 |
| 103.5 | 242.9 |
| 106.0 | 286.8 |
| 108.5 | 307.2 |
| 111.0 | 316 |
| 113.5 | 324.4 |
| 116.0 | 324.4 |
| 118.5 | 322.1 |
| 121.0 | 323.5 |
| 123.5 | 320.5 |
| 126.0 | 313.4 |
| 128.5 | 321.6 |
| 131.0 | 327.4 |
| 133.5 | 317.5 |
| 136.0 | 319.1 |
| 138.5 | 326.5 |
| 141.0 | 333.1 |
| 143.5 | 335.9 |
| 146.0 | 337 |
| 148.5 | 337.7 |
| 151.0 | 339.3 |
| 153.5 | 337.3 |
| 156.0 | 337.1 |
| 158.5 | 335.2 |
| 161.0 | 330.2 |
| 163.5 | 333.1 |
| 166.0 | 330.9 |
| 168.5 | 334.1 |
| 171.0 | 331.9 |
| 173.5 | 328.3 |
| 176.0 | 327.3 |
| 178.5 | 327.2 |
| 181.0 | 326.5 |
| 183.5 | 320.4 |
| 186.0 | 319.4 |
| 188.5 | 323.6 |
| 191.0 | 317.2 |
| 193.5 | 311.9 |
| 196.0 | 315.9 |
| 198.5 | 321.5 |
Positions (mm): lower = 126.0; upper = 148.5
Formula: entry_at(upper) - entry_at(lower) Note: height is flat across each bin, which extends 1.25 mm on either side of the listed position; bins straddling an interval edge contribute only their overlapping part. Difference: 24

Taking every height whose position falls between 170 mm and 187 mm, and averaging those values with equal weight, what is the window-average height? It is 326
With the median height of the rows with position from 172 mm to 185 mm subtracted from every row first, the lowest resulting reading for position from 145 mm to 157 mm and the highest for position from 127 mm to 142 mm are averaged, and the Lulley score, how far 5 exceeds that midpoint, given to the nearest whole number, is -3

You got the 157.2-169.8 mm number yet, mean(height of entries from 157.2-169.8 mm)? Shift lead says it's 333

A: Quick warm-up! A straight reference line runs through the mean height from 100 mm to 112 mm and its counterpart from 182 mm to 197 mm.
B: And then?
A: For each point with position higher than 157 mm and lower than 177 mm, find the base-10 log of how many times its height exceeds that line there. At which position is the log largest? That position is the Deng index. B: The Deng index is 158.5 mm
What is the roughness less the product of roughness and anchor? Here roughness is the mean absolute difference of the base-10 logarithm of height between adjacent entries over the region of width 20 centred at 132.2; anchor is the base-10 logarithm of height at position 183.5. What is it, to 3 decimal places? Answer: -0.014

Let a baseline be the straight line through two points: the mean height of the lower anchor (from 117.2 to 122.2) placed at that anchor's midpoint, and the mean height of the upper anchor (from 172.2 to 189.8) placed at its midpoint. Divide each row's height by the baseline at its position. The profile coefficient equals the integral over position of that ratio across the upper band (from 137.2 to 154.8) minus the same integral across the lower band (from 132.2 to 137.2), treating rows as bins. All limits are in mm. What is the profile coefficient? 13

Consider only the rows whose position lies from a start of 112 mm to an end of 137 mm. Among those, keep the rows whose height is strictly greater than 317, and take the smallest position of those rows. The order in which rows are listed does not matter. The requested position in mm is 113.5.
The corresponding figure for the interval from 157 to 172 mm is 158.5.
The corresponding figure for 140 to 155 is 141.0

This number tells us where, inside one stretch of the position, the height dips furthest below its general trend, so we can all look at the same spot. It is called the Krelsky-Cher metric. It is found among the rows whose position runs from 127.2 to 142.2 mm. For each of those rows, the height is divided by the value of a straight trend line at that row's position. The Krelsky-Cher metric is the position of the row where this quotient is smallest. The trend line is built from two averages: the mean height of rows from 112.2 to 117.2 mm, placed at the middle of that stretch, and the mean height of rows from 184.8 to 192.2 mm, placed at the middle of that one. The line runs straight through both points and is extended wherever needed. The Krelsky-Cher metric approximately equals 133.5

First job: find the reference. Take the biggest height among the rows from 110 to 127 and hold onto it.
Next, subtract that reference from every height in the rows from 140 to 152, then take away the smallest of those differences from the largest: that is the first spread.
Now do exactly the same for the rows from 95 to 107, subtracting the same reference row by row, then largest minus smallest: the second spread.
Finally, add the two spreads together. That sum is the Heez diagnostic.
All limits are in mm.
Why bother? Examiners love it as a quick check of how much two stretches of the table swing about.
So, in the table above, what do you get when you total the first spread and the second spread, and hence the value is 130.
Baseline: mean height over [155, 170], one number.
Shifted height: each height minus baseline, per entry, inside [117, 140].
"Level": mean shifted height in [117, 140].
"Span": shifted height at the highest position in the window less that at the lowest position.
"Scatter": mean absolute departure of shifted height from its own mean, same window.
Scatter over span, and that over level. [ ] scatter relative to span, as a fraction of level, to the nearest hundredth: -0.06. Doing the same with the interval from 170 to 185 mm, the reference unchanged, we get 0.03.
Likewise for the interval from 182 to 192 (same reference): 0.04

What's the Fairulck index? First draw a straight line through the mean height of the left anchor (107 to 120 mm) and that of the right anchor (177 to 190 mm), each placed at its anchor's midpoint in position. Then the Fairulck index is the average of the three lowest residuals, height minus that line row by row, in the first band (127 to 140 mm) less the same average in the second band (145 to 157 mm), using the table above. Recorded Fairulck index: -16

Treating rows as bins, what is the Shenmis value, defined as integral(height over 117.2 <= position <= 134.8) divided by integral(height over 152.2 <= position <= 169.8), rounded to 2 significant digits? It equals 0.96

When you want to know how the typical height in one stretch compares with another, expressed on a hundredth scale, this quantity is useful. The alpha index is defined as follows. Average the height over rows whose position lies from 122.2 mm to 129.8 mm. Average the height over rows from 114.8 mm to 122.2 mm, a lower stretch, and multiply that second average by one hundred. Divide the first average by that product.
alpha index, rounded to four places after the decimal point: 0.0099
